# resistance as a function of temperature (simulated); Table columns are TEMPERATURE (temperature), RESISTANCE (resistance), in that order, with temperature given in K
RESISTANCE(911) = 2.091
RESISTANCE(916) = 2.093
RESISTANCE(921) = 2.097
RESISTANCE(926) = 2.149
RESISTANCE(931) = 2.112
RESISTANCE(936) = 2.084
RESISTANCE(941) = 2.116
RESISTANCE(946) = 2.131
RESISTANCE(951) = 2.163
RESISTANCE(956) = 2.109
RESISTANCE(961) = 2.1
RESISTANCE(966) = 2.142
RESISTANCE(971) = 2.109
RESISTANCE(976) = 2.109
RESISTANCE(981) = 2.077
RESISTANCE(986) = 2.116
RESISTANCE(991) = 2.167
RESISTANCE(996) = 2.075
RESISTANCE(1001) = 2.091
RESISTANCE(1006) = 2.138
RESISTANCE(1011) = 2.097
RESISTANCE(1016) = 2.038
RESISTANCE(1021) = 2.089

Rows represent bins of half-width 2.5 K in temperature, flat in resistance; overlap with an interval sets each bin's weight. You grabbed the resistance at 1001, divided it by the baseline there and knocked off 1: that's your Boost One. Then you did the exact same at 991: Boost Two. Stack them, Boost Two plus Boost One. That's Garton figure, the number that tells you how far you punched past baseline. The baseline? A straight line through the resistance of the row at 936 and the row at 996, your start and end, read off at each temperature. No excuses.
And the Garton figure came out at 0.05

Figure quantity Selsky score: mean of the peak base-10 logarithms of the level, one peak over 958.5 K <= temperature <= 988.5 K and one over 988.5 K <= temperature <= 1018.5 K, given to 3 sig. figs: 0.333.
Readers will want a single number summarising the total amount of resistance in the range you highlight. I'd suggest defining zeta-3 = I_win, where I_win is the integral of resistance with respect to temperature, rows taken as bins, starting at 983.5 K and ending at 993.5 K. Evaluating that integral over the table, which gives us 21.4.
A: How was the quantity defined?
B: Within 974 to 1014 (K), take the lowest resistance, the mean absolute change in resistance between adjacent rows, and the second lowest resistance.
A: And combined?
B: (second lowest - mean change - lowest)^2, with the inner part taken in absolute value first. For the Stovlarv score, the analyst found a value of 0.0019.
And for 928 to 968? 0.0002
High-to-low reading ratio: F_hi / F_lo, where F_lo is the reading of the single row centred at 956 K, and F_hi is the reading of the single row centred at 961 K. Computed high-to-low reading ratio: 1.00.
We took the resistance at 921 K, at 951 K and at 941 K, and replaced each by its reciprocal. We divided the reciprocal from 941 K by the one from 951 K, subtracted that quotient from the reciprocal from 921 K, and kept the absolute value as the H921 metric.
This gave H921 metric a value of 0.545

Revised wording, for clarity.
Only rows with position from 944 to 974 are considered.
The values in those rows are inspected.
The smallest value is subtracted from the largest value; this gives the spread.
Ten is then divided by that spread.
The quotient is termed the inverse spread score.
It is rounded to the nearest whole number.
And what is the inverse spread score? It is 159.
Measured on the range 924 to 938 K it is 154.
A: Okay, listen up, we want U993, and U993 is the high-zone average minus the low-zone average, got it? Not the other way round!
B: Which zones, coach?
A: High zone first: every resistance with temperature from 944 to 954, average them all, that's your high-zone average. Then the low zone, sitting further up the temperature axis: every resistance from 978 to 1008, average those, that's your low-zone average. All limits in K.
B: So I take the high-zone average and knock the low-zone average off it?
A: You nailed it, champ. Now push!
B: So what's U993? 0.036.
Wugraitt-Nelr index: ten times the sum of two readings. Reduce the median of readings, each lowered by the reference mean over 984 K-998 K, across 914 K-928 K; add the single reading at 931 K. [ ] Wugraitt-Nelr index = 20.9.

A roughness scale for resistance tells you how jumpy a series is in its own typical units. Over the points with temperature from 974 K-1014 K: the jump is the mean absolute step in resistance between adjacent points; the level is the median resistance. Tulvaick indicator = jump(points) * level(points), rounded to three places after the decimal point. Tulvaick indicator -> 0.096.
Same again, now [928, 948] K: 0.053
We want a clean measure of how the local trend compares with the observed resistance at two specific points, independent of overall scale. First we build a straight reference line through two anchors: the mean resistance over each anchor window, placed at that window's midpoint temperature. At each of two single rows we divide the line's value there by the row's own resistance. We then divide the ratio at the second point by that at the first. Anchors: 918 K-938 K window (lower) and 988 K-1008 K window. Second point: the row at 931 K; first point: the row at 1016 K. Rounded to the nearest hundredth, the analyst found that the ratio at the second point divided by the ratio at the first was 0.96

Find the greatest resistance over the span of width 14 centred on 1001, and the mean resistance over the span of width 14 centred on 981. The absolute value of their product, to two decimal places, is 4.49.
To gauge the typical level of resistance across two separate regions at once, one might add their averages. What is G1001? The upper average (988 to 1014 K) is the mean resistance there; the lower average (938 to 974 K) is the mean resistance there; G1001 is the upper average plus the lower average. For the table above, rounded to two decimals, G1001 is 4.24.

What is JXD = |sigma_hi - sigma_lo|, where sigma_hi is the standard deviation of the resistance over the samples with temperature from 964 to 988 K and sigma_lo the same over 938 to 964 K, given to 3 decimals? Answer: 0.001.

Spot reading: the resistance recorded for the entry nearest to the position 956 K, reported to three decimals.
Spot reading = 2.109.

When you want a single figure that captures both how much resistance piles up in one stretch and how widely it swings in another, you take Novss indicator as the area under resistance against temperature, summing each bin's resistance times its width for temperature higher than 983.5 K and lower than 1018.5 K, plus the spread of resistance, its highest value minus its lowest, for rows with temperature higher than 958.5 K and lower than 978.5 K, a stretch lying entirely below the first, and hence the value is 74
